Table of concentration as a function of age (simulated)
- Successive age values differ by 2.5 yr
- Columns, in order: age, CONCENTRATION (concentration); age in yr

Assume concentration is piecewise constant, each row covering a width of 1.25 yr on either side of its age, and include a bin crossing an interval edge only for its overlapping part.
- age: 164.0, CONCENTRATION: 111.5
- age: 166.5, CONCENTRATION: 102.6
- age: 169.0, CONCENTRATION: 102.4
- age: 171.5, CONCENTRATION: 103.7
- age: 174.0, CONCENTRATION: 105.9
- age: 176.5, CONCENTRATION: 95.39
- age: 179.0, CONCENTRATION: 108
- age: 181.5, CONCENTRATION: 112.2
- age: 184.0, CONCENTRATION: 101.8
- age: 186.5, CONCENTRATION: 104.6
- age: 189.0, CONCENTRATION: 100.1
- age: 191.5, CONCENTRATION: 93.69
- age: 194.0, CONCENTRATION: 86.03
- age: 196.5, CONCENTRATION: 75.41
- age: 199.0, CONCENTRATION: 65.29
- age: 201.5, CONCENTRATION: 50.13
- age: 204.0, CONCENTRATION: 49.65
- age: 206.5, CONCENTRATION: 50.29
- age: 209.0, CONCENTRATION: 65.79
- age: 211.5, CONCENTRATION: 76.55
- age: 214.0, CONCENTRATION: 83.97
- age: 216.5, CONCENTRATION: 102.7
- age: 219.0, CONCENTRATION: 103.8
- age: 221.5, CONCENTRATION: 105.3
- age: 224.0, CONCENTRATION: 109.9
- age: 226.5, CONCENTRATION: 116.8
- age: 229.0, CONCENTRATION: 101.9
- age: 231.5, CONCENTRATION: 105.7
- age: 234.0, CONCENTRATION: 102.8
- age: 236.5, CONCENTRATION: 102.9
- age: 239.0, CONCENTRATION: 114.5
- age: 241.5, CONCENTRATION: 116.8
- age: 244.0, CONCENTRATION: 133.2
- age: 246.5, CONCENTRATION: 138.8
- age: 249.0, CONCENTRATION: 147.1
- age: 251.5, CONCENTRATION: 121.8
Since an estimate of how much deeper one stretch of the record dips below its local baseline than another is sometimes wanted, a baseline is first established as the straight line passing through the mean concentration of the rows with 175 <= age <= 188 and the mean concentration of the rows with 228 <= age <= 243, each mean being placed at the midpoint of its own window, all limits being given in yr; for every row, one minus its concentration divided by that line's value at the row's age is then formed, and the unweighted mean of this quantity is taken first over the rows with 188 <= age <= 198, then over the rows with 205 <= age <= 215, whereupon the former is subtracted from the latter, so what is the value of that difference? 0.19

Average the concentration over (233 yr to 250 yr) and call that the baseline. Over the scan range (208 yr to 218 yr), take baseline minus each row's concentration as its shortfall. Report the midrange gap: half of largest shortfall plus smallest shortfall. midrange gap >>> 38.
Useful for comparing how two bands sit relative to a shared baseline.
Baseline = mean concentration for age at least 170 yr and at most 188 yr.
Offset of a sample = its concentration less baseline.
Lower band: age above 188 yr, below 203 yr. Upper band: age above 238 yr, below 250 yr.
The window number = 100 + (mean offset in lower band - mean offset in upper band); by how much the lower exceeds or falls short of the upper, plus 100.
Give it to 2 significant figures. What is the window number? 48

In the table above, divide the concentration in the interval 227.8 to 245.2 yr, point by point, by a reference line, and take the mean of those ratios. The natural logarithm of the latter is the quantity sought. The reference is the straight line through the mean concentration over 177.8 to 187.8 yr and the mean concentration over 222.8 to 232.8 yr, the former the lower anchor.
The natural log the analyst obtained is 0.020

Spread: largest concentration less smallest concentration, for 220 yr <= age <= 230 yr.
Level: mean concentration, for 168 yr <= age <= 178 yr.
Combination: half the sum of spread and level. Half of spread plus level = 58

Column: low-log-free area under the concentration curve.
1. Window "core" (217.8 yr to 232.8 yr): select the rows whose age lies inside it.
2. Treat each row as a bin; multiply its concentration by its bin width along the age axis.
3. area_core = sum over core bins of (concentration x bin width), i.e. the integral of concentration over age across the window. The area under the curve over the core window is 1608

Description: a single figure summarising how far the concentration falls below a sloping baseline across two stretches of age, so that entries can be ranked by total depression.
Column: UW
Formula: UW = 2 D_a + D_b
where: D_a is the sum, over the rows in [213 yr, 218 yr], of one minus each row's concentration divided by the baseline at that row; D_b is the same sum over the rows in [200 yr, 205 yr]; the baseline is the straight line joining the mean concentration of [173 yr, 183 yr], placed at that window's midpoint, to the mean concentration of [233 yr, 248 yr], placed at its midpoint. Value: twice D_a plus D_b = 1.8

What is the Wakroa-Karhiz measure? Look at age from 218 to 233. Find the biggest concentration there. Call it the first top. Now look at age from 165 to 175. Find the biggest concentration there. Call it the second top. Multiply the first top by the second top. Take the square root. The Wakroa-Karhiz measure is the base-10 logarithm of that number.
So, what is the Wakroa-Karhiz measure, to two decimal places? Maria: 2.05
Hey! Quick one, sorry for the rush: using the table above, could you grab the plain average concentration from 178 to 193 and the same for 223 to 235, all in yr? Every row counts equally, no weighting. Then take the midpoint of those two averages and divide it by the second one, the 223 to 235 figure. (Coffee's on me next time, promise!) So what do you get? 0.98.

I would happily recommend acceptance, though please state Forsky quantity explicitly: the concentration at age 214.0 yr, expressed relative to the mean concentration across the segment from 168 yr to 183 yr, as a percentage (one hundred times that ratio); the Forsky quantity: 80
